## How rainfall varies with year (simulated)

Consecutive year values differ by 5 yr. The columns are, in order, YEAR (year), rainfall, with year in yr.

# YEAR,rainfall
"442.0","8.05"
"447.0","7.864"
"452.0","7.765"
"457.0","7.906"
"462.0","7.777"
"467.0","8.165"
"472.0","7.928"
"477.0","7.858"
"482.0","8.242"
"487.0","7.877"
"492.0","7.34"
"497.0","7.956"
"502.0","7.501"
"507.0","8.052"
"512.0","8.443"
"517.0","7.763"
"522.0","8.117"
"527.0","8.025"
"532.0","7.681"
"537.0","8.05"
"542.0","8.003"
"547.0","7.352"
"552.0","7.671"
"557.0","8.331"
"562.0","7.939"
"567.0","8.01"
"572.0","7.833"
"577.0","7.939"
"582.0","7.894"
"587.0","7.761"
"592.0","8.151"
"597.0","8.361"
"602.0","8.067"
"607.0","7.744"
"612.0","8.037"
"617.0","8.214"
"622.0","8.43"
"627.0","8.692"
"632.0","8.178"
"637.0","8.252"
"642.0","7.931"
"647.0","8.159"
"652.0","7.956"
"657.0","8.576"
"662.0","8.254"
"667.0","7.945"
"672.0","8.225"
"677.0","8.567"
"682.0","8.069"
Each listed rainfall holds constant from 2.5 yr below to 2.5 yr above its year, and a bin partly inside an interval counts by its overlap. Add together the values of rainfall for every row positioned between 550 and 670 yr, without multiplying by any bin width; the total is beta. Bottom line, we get 194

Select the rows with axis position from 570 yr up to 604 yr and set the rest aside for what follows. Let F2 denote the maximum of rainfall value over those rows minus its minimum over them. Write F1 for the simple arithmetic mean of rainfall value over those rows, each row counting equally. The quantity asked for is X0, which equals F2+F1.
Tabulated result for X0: 8.60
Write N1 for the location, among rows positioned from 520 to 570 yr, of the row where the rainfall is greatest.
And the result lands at 557.0 yr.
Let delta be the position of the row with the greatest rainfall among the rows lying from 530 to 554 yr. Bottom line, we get 537.0 yr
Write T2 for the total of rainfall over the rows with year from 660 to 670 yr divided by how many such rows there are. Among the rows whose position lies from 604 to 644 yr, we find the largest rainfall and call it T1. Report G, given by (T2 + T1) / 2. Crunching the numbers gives 8.40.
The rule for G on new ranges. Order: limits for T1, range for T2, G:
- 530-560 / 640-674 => 8.24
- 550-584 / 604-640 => 8.28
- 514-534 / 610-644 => 8.18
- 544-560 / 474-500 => 8.09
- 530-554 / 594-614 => 8.05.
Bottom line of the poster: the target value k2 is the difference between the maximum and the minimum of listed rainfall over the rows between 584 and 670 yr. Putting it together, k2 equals 0.95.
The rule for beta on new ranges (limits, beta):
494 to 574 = 127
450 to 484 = 56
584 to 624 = 65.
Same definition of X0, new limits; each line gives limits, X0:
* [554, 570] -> 8.49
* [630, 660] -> 8.82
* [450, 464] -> 7.96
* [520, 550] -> 8.64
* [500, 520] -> 8.88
